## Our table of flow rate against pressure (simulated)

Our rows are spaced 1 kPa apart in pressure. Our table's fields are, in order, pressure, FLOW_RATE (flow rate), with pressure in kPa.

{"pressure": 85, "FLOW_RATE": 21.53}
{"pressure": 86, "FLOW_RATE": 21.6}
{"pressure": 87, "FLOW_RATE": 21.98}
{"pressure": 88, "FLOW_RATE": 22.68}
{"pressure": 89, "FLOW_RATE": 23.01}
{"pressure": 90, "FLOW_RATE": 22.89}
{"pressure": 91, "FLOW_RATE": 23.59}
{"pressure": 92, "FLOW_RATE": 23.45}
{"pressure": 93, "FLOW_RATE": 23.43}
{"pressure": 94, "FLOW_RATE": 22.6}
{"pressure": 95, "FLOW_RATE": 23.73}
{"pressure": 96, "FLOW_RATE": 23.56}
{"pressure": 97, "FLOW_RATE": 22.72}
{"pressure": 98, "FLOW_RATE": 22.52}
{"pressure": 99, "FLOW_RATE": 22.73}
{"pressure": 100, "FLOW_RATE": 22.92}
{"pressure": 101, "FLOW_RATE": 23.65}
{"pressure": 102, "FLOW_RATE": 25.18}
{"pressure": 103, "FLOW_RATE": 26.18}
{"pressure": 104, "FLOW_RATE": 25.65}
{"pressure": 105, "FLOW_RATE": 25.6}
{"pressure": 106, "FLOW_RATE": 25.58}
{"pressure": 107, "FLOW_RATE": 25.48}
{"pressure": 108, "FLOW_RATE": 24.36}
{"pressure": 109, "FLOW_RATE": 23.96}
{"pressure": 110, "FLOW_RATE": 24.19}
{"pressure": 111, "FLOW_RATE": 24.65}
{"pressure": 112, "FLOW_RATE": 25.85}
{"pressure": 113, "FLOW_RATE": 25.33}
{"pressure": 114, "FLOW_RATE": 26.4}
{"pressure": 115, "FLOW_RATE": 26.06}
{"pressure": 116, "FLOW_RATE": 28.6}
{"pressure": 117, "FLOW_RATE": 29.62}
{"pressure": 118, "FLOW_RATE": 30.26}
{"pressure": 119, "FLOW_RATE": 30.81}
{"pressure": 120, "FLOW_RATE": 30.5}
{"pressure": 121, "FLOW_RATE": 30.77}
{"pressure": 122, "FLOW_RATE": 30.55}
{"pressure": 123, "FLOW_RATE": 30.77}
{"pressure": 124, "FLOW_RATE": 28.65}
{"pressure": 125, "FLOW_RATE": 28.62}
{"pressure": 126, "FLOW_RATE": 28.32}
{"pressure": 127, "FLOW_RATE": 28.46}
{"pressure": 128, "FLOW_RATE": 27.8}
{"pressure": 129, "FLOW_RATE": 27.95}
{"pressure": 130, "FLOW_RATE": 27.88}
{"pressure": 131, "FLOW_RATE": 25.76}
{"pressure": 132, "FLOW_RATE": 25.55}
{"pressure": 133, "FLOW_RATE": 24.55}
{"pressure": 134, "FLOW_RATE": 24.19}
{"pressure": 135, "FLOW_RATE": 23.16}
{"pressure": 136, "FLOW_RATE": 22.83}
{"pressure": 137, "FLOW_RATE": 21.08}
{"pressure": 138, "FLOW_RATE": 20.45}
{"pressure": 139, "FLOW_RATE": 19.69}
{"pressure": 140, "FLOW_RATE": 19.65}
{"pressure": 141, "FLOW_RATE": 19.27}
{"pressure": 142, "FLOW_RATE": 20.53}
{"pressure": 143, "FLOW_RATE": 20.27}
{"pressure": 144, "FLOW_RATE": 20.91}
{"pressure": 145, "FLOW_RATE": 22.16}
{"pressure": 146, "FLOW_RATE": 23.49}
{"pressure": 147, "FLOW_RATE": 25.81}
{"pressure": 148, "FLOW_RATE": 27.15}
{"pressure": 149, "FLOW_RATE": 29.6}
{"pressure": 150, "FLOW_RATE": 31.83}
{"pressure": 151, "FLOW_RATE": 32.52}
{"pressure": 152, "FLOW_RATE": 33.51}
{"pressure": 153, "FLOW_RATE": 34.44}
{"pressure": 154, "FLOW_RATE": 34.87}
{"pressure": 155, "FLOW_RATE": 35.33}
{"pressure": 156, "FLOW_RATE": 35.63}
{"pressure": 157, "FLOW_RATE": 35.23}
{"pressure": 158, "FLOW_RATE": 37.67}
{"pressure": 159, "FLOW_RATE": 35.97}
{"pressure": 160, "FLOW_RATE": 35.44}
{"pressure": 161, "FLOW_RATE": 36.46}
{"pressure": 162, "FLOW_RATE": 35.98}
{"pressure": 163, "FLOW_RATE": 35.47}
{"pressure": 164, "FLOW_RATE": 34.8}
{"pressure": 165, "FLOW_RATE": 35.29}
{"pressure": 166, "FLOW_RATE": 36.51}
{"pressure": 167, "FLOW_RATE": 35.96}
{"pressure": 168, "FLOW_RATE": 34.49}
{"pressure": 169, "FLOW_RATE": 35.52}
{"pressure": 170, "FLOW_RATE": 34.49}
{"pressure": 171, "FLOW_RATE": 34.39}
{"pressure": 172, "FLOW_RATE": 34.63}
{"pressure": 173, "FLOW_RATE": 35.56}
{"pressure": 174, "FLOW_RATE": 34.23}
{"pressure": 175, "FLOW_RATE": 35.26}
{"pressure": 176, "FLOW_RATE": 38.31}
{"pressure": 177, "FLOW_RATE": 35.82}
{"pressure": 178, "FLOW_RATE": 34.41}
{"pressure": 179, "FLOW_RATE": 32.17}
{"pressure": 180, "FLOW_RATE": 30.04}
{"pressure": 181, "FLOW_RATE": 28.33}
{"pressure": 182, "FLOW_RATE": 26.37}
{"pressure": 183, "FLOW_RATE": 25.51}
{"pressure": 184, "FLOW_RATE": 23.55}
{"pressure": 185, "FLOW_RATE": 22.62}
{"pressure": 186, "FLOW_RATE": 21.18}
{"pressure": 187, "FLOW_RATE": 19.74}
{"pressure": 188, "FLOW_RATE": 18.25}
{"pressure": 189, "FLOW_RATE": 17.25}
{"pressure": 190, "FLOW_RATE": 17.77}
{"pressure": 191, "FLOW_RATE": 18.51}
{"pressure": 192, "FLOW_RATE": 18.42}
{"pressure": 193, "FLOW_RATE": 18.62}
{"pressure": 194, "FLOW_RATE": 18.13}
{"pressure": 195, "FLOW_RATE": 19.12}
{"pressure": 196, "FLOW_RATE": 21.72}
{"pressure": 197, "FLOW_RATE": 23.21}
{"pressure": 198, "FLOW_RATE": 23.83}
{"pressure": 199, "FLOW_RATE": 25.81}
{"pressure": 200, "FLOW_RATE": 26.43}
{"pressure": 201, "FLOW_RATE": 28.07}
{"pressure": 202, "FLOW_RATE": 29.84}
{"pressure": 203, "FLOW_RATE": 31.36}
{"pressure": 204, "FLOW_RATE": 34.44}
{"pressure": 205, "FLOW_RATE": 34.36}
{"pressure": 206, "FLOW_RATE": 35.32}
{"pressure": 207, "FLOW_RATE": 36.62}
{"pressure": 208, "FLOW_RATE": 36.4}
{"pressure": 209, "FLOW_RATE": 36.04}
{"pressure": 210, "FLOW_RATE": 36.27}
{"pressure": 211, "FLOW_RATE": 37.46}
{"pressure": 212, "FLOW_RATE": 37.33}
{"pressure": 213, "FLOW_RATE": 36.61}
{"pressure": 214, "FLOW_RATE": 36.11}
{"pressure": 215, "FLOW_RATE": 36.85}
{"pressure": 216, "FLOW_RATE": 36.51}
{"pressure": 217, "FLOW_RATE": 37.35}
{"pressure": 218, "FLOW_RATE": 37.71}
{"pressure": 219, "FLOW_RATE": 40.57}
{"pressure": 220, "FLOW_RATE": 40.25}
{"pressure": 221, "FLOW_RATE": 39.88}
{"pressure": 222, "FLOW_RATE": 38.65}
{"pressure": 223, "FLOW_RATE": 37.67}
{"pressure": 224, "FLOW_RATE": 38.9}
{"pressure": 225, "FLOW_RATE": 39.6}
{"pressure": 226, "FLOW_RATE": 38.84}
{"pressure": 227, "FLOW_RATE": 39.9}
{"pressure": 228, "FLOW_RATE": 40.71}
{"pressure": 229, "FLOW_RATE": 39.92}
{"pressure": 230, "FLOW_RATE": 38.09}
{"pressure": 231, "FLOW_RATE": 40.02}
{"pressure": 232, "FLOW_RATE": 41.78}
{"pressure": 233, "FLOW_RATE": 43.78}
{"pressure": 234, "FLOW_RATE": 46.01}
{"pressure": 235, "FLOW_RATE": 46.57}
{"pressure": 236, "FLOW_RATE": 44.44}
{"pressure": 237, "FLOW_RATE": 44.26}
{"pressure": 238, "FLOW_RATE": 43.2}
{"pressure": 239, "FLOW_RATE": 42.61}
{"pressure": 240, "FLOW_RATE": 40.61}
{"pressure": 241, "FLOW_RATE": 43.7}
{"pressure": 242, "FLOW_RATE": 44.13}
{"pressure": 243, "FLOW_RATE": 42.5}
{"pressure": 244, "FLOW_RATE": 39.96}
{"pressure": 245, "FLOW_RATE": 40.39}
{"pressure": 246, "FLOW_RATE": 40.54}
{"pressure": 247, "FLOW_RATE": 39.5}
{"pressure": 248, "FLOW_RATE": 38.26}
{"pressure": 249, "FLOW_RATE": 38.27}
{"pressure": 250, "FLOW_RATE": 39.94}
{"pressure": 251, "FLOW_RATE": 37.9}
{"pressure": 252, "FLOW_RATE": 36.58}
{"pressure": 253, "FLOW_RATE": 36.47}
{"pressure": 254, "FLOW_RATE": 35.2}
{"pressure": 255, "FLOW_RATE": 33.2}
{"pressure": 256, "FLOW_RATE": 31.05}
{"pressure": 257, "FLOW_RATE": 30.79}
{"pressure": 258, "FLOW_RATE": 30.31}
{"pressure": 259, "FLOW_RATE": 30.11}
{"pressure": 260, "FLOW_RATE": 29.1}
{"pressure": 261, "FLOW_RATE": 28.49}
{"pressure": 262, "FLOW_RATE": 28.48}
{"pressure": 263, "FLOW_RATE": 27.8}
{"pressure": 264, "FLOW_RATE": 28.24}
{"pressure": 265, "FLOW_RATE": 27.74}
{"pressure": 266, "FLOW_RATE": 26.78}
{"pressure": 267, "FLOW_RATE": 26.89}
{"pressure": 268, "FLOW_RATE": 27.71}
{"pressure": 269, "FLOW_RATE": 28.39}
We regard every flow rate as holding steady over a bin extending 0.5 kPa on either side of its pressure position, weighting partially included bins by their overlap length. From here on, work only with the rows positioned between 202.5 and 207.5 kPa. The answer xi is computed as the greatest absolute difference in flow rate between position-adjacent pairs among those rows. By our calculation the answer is 3.1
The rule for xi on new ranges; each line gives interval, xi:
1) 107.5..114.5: 1.2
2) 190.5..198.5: 2.6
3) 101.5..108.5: 1.1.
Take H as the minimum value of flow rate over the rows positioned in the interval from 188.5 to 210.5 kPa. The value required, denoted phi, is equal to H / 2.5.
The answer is 6.9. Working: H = 17.25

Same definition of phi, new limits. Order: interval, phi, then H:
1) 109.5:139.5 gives 7.9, 19.69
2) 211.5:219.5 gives 14.4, 36.11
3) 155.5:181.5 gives 11.3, 28.33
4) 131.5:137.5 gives 8.4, 21.08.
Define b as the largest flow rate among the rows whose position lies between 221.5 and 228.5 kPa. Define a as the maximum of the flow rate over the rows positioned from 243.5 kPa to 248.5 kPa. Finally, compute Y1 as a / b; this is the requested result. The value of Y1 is 1.0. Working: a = 40.54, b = 40.71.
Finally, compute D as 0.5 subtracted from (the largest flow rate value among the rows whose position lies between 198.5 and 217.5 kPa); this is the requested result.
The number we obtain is 37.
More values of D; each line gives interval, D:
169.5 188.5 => 38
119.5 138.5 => 30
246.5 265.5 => 39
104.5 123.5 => 30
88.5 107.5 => 26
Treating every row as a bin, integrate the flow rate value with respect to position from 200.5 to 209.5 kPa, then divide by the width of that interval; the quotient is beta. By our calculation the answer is 34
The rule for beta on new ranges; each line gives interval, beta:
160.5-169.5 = 36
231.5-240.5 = 44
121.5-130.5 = 29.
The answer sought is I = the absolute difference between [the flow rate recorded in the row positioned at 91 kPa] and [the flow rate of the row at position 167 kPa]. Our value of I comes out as 12.4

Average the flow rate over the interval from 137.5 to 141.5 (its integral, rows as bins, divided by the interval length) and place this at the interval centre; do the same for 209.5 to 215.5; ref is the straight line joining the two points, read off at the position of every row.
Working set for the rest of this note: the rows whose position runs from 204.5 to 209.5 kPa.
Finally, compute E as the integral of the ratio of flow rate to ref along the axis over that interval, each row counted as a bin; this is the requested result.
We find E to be 5.0 kPa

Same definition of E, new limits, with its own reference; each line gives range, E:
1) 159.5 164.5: 7.1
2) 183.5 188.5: 3.4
